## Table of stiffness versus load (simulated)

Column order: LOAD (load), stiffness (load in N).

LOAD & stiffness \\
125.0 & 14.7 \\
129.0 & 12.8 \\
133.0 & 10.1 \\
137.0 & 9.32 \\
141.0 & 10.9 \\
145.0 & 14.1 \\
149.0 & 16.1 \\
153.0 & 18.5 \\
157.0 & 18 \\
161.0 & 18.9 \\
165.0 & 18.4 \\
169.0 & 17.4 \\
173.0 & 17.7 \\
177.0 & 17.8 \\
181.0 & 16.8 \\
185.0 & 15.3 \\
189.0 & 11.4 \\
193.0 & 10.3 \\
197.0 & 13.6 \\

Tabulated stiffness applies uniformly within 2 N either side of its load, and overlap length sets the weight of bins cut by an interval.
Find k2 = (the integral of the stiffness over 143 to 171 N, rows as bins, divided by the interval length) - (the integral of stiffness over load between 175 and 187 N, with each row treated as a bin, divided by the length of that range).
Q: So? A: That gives 0.7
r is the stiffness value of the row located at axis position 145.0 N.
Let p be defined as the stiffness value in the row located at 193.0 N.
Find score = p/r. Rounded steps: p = 10.3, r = 14.1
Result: 0.73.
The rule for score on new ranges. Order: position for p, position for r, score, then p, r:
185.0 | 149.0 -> 0.95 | 15.3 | 16.1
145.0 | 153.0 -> 0.76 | 14.1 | 18.5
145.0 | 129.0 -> 1.10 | 14.1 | 12.8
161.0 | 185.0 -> 1.24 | 18.9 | 15.3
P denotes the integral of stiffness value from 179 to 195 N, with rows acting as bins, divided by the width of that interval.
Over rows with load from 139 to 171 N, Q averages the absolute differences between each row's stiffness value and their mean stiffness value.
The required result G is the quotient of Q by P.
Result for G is 0.158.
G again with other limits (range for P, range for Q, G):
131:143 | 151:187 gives 0.075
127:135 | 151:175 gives 0.039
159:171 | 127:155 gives 0.146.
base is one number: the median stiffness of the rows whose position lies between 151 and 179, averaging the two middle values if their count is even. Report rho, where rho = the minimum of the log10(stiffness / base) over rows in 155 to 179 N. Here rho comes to -0.01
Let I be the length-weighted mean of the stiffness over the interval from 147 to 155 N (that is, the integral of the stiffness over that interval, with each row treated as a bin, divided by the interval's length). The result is 17.3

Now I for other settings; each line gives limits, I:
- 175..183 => 17.3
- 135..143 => 10.1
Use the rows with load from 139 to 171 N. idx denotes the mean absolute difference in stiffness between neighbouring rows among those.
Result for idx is 1.5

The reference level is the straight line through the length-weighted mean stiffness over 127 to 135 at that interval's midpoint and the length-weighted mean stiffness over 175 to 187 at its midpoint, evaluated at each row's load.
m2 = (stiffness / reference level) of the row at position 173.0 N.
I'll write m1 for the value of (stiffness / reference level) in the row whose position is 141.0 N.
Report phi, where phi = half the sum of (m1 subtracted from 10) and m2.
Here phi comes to 5.12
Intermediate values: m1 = 0.87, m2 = 1.12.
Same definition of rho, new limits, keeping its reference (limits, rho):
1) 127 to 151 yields -0.29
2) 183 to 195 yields -0.24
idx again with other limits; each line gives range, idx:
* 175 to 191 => 2.1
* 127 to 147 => 2.1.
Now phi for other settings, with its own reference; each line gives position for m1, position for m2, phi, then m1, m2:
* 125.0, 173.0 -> 4.88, 1.36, 1.12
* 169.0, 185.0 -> 4.88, 1.13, 0.90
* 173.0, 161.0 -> 5.09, 1.12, 1.30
